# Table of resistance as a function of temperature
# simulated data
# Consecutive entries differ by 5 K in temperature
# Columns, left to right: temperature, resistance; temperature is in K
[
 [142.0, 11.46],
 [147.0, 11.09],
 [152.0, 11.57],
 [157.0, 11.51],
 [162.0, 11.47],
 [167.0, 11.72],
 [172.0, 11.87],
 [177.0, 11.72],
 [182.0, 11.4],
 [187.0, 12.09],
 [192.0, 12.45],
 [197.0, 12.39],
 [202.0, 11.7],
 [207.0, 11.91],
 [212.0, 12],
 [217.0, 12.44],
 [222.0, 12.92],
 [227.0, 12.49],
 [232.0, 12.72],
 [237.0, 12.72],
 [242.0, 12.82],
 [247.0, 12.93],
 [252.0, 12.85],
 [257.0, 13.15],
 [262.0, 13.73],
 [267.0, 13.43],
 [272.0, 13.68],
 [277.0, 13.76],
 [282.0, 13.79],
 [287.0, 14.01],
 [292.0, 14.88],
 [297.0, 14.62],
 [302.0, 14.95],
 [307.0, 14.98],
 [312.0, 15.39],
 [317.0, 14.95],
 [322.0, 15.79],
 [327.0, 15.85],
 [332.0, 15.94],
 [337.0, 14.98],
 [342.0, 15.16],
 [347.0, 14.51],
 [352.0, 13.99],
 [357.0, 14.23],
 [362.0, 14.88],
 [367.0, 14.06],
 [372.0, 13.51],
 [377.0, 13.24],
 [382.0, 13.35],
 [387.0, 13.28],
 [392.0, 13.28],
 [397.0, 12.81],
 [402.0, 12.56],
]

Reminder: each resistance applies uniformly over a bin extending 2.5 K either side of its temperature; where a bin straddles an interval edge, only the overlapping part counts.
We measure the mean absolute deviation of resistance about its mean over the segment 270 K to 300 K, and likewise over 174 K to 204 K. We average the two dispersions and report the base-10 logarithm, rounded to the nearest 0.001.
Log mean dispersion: -0.415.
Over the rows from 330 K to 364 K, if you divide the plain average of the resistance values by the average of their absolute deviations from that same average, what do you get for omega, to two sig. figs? 30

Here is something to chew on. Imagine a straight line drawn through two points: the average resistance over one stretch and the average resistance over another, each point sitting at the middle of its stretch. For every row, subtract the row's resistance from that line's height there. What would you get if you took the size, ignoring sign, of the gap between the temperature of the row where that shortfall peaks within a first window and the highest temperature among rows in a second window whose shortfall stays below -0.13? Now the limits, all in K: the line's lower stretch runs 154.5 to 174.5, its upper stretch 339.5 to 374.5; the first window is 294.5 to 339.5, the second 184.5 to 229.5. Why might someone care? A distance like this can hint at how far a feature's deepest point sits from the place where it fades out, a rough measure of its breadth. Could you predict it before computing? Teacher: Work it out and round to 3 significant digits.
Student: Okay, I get 115 K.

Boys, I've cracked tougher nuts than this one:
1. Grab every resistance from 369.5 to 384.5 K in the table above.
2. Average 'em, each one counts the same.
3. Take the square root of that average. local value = 3.66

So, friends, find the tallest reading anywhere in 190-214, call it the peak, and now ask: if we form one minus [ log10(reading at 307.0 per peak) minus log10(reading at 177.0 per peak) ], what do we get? 0.893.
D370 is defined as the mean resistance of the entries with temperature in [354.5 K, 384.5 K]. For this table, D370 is 13.9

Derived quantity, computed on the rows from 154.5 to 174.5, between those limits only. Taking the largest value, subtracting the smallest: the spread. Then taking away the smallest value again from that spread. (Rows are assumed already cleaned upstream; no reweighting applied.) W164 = -11.1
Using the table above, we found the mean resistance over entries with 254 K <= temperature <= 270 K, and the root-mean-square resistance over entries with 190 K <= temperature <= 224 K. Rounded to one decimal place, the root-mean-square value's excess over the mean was -1.2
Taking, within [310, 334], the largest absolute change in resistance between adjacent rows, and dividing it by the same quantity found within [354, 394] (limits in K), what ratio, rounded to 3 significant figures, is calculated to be 1.02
